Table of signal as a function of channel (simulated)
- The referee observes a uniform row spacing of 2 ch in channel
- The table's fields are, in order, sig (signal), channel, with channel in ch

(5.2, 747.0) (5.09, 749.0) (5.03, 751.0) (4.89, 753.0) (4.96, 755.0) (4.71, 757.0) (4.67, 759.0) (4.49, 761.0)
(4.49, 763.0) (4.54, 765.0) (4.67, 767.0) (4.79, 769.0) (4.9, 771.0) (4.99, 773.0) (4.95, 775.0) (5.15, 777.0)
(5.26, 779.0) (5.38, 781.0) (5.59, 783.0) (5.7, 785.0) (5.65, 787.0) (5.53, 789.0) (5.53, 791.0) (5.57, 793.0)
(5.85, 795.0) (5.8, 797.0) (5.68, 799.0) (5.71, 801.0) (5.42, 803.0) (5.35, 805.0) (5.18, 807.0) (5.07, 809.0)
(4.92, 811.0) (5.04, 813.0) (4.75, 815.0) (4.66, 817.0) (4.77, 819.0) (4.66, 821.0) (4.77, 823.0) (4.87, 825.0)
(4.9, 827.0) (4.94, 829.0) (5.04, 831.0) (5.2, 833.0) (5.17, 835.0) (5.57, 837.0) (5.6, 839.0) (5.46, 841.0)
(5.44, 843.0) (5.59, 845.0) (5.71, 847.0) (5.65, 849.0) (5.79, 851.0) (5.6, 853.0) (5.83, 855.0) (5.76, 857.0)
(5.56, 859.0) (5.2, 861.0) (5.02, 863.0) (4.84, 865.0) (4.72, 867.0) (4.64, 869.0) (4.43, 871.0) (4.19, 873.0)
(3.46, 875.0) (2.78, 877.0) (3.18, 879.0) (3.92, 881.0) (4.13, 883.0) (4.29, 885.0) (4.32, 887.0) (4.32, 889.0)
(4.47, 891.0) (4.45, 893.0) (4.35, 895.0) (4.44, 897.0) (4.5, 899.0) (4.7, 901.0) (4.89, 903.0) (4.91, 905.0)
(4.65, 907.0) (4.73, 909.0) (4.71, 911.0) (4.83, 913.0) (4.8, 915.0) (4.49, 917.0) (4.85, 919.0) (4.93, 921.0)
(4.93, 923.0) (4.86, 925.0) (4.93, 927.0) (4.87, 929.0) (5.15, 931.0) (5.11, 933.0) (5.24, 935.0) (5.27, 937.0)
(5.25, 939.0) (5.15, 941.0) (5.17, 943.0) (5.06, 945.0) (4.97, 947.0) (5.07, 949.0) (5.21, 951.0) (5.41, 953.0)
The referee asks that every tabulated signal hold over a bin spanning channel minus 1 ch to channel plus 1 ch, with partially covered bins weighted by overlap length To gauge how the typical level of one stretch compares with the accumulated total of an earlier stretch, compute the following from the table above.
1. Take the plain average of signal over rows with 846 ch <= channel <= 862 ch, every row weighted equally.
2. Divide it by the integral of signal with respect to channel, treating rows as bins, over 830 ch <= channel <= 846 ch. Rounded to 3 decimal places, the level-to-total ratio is 0.065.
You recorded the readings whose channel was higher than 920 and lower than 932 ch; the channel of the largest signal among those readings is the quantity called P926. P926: 931.0 ch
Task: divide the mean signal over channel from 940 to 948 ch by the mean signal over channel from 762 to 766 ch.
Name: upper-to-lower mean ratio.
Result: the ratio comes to 1.13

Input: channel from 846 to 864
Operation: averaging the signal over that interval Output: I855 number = 5.6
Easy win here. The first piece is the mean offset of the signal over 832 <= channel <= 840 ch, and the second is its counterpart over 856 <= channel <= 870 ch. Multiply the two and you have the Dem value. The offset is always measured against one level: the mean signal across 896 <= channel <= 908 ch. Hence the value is 0.30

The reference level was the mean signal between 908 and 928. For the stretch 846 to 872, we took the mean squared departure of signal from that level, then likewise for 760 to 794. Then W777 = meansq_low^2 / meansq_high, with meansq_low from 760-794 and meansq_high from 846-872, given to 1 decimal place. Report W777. 0.2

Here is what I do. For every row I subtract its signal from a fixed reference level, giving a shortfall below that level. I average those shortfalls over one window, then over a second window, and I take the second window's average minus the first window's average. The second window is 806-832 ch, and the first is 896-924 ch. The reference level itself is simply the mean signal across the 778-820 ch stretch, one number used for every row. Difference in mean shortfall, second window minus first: -0.15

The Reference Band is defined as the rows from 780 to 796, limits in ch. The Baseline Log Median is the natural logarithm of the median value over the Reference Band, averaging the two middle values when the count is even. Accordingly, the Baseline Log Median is 1.72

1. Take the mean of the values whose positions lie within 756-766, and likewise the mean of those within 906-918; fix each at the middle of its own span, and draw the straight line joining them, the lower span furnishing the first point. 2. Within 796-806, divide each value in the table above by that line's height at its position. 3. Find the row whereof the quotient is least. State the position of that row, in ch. 805.0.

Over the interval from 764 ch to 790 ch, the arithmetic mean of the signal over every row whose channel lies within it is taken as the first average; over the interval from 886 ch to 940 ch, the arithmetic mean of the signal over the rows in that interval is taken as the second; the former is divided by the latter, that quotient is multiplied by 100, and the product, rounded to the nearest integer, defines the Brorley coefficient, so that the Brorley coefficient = 108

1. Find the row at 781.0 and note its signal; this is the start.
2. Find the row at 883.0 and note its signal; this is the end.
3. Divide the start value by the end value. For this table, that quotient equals 1.30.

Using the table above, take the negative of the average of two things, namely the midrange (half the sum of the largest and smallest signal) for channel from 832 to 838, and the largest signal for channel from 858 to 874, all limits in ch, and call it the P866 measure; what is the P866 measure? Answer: -5.5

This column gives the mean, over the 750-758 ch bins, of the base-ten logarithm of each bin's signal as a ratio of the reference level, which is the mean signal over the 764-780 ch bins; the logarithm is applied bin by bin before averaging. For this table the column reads 0.00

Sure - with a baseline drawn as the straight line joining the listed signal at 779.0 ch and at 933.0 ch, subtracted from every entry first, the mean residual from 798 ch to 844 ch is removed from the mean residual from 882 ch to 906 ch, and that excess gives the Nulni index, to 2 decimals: -0.59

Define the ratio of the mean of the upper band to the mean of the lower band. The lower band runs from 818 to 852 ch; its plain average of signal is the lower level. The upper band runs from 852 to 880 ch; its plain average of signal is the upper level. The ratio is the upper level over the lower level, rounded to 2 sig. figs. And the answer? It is 0.89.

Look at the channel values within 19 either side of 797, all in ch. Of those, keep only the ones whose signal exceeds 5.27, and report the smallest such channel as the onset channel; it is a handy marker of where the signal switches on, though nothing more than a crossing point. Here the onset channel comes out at 781.0 ch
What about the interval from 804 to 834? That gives 805.0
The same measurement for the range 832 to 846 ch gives 837.0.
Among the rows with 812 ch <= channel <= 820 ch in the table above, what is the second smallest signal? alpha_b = 4.75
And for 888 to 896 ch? 4.35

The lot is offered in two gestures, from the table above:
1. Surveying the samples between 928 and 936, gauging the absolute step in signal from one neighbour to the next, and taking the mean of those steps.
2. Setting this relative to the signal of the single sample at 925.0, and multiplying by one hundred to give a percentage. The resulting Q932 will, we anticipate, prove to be 3.1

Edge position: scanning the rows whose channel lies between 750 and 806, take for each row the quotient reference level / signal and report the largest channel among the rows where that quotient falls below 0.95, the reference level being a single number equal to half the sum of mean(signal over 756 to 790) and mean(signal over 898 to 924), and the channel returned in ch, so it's 805.0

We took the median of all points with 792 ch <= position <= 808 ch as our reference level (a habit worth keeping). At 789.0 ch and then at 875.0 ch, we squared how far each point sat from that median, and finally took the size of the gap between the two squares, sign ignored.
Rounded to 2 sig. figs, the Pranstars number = 4.7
